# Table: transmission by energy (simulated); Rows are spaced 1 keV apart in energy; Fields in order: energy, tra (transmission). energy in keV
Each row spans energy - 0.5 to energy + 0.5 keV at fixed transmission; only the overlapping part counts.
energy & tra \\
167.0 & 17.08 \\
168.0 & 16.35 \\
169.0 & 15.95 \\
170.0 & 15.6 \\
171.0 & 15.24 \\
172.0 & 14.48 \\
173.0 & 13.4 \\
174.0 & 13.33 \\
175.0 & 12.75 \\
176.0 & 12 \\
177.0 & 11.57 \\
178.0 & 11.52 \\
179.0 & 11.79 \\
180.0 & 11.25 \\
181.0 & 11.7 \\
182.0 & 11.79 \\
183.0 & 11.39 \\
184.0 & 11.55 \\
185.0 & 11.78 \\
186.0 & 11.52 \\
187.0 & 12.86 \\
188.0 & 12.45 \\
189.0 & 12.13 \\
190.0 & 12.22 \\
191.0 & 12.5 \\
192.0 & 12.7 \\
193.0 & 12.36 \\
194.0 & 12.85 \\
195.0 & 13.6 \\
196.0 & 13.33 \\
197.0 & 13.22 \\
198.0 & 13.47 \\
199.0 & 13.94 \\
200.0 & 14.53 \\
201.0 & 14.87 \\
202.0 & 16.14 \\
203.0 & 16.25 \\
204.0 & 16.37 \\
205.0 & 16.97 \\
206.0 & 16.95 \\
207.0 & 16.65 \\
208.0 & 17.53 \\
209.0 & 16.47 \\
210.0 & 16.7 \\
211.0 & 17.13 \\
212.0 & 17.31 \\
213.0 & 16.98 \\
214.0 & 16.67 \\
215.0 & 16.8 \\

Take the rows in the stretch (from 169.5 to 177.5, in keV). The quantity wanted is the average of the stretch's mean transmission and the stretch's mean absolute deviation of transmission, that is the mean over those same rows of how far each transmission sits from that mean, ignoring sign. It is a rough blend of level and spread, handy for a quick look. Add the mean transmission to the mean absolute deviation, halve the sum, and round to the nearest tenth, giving 7.4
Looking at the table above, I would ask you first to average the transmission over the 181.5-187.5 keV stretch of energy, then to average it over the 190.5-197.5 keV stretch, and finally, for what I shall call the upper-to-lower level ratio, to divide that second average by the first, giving 1.09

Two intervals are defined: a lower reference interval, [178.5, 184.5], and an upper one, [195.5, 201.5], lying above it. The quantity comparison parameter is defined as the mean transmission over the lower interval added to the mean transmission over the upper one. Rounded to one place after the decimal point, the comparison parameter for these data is 25.5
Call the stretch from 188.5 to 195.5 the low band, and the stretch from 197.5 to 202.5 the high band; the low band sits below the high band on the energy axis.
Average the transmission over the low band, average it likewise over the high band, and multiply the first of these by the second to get 184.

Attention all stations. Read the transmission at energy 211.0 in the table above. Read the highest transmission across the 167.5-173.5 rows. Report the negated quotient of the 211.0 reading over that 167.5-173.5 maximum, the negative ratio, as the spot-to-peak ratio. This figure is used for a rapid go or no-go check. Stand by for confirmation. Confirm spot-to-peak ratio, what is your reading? -1.05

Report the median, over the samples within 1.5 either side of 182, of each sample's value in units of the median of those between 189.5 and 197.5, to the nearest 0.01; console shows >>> 0.92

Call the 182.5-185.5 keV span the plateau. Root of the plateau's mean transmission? 3.40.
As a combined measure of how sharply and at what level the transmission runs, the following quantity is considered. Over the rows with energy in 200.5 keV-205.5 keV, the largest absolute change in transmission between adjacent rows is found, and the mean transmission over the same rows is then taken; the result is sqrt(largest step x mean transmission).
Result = 4.5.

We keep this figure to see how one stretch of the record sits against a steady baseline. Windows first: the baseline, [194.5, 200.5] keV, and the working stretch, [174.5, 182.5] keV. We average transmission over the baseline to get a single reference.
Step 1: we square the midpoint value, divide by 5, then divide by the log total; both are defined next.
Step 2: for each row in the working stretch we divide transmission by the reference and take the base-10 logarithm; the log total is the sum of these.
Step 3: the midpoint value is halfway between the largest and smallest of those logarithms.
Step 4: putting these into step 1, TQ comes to -0.0013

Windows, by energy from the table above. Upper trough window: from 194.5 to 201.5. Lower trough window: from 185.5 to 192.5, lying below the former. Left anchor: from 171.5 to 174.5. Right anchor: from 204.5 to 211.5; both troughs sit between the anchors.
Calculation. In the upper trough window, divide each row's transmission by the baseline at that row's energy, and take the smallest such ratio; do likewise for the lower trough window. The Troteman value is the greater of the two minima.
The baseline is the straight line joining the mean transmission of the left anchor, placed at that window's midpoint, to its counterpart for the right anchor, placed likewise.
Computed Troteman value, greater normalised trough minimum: 0.83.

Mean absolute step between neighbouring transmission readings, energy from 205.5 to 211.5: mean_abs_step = 0.58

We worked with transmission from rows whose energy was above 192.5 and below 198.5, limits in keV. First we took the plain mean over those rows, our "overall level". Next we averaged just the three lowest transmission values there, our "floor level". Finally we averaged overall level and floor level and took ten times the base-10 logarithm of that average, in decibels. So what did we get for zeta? 11.1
